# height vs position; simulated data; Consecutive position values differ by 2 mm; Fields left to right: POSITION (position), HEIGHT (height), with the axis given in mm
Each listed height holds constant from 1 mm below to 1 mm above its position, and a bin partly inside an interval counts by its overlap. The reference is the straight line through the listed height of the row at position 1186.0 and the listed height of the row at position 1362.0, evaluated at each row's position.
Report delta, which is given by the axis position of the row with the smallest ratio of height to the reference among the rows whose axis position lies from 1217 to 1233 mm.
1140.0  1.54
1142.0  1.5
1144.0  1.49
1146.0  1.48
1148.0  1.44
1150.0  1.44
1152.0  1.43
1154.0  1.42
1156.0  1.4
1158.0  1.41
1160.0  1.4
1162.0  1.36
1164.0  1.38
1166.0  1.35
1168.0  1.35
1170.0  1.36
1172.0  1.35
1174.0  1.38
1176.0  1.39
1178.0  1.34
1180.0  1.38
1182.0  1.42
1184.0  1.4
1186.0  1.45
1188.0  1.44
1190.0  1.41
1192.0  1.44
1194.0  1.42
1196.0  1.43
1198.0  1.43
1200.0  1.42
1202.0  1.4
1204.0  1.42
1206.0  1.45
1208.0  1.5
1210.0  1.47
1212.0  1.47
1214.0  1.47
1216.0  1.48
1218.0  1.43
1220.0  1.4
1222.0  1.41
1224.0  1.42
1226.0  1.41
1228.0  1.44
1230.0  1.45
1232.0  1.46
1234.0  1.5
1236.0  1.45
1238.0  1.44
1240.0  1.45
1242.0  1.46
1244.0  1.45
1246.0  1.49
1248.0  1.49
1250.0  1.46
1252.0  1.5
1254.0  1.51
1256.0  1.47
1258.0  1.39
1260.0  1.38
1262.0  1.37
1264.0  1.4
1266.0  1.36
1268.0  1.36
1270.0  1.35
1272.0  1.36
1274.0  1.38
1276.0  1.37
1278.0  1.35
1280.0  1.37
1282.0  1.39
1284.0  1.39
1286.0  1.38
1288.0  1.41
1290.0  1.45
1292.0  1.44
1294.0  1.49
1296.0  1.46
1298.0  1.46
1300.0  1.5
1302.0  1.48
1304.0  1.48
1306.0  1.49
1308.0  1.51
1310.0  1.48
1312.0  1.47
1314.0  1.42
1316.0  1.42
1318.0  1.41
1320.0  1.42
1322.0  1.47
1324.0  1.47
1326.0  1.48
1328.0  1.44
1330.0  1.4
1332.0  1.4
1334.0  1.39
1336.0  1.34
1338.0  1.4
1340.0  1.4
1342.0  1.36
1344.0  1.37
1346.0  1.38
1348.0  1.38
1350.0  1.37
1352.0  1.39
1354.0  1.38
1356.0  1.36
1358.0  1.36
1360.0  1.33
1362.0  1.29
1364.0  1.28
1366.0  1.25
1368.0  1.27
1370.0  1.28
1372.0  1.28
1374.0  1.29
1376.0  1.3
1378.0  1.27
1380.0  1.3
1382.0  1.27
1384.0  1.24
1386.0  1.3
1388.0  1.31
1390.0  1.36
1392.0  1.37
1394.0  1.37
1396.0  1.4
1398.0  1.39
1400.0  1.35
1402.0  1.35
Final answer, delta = 1220.0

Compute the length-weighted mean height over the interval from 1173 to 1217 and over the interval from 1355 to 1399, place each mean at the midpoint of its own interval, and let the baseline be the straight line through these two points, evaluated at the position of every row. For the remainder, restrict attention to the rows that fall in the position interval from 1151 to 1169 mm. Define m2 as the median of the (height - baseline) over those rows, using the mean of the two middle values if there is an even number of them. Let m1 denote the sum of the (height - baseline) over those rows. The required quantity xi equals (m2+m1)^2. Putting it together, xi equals 0.36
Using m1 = -0.5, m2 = -0.052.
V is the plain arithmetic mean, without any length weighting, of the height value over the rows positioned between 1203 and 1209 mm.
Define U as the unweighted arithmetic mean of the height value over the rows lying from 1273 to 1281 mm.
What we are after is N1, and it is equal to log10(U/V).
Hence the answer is -0.03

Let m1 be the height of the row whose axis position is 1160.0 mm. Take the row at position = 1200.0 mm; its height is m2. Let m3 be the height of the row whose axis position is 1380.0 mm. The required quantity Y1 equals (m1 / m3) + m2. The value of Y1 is 2.50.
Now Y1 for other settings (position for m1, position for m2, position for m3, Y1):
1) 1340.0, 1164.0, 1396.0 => 2.38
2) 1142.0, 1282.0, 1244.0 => 2.42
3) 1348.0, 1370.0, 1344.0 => 2.29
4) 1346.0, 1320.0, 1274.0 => 2.42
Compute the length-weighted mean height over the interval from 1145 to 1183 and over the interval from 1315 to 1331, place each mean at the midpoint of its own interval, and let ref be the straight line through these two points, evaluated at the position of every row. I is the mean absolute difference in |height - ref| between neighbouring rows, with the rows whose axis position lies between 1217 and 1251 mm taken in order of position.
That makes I 0.0178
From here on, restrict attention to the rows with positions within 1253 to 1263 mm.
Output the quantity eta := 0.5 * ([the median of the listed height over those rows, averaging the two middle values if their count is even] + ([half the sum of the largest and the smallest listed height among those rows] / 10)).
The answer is 0.767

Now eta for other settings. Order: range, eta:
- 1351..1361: 0.748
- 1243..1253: 0.819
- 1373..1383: 0.709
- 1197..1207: 0.781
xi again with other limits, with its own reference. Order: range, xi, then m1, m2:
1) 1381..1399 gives 0.11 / 0.3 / 0.056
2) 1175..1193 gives 0.07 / -0.2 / -0.021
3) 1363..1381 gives 0.13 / -0.3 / -0.037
